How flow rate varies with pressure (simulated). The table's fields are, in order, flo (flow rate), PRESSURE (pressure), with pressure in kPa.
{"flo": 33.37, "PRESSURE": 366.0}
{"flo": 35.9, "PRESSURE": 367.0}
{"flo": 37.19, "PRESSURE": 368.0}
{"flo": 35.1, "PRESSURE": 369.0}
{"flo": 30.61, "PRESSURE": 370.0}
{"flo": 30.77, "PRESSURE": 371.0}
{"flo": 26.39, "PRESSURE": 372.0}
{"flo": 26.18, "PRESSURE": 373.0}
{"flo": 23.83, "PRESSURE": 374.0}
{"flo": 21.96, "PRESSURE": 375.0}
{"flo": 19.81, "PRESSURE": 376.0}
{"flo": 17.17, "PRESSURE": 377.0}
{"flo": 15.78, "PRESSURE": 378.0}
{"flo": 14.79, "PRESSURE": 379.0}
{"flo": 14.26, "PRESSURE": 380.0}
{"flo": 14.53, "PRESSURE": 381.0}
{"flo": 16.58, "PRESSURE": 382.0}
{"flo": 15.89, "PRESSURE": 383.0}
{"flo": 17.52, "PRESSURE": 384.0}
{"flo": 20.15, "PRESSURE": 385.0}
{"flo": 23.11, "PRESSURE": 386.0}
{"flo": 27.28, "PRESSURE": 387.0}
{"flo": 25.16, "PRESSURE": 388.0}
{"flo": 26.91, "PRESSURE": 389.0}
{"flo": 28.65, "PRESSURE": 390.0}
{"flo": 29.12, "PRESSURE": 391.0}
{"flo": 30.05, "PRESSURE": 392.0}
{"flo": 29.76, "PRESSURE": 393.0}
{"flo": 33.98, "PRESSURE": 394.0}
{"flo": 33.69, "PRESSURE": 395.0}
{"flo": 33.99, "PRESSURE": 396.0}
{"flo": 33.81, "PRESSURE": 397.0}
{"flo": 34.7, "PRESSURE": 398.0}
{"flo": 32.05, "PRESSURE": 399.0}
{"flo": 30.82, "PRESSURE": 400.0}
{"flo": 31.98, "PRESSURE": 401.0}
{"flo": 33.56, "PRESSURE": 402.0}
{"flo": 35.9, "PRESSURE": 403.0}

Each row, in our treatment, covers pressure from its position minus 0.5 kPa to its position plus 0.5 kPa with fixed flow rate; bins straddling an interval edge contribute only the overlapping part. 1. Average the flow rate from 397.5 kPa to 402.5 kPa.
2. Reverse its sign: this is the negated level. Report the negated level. -33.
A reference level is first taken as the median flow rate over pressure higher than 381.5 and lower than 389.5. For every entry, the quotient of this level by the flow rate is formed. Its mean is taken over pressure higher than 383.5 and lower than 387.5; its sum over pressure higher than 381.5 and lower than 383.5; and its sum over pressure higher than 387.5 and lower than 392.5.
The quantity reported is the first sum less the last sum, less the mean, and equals -2.2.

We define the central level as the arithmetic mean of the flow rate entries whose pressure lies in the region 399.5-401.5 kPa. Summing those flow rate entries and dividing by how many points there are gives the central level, 31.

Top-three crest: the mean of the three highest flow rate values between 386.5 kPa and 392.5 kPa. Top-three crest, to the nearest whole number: 29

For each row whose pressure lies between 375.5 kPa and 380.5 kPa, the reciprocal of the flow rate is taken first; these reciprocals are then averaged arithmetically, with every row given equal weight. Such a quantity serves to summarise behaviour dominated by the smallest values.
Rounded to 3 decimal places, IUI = 0.062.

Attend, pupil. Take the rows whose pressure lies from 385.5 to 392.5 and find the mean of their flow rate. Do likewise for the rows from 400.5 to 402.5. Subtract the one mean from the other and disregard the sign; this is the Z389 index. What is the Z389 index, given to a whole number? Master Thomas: 6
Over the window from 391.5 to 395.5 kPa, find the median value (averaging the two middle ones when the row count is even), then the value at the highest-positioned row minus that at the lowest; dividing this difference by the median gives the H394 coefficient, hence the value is 0.11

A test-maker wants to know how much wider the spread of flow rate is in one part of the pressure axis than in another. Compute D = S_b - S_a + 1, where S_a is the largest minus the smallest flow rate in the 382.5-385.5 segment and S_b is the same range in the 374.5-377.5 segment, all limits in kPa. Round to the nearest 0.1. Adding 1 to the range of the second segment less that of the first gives 1.5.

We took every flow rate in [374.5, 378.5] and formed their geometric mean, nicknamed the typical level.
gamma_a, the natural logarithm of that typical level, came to 2.9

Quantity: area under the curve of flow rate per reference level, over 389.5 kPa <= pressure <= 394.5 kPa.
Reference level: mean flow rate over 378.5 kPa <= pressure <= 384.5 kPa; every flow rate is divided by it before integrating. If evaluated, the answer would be 10 kPa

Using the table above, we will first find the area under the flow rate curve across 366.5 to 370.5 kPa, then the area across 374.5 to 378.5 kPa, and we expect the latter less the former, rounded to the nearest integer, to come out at -64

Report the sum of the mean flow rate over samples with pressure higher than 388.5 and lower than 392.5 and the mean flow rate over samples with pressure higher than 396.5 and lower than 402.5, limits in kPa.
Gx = 62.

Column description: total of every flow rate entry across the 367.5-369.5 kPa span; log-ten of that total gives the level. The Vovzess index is 1.86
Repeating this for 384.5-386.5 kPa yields 1.64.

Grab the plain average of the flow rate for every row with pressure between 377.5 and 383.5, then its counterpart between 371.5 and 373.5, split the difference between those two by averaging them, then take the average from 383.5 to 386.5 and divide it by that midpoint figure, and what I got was 1.0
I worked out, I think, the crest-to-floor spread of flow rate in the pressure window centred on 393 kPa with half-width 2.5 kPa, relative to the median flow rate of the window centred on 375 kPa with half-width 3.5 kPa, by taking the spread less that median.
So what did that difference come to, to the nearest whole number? -17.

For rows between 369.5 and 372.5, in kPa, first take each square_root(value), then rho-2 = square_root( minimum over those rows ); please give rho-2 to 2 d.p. 2.27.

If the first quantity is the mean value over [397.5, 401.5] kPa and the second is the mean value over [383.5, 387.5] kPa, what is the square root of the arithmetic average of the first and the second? 5.22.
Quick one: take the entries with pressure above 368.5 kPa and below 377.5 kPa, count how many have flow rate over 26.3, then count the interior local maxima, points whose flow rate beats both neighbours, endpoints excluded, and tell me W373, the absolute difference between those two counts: 3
